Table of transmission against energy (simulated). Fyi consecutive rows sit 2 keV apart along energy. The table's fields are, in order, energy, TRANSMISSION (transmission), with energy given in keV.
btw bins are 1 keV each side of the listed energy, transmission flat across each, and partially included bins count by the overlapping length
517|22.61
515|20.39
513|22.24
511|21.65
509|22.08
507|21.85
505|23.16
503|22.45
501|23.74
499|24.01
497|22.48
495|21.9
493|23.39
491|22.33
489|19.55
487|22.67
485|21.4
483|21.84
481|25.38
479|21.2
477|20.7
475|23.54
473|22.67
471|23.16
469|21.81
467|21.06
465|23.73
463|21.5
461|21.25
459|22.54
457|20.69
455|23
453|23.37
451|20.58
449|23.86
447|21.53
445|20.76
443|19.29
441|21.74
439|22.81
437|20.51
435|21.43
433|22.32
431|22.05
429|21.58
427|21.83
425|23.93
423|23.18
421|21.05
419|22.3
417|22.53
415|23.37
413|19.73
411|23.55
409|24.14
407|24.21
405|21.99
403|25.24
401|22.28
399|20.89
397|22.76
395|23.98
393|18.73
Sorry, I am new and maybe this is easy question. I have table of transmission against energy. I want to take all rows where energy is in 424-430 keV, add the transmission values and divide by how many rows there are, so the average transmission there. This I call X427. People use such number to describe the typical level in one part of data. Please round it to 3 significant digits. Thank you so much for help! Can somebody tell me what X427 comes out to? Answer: 22.4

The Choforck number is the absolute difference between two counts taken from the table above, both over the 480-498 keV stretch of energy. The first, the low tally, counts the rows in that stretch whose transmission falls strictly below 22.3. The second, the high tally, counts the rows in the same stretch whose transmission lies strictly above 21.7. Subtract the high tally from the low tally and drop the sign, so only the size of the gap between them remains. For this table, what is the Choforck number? 3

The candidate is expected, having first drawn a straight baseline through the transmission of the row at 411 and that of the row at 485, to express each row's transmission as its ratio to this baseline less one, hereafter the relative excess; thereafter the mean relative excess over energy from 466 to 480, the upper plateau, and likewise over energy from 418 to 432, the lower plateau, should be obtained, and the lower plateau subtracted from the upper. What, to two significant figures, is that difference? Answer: 0.050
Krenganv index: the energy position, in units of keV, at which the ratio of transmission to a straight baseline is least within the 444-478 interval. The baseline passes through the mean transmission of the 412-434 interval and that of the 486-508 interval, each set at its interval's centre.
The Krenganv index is 451 keV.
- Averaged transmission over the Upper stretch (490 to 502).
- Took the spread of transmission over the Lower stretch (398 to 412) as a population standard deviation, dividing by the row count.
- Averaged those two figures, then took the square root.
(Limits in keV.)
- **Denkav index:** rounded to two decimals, 3.49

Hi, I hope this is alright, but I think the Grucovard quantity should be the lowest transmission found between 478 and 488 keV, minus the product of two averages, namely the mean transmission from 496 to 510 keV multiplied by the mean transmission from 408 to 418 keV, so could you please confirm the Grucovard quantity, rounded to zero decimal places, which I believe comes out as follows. -496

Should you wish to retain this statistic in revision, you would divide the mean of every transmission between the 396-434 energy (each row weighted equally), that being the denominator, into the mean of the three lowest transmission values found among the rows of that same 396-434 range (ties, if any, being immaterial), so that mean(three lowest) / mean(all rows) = 0.91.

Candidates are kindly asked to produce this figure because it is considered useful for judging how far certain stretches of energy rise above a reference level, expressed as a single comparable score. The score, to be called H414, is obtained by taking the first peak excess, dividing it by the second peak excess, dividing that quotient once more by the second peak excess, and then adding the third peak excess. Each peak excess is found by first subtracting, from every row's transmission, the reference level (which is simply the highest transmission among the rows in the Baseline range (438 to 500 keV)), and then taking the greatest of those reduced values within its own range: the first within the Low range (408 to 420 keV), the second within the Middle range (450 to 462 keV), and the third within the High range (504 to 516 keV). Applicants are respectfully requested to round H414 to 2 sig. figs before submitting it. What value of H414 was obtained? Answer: -2.5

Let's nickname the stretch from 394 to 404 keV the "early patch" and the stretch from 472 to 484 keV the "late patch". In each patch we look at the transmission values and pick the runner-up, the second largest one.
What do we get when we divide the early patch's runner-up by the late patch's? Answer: 1.02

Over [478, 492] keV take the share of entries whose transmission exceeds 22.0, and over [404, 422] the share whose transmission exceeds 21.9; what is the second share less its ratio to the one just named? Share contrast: -1.0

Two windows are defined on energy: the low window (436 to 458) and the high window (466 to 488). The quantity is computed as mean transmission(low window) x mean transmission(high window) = 483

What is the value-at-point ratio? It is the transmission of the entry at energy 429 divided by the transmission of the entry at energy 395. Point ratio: 0.90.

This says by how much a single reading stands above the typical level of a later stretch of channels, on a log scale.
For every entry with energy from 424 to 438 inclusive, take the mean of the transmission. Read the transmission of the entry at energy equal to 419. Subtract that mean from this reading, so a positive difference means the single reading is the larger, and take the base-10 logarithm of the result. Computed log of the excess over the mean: -0.46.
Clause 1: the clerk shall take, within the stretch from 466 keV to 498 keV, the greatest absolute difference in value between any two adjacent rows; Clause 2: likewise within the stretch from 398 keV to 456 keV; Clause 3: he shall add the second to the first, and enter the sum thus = 8.0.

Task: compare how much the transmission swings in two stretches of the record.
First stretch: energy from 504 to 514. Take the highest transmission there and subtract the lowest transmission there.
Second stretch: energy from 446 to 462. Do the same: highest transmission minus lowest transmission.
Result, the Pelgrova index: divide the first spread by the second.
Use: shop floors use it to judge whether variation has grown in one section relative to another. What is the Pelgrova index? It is 0.5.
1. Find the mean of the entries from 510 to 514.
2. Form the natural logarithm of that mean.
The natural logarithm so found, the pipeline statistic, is 3.09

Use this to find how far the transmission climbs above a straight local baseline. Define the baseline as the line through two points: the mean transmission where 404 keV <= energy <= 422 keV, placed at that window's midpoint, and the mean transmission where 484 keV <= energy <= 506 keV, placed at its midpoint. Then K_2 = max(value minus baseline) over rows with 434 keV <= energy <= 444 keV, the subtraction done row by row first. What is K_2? 0.29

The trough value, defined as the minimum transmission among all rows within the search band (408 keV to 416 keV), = 19.73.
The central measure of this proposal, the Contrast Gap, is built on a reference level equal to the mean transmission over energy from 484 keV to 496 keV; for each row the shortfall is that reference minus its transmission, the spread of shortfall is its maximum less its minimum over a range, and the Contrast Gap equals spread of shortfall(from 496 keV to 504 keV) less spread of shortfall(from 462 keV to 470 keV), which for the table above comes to -1.1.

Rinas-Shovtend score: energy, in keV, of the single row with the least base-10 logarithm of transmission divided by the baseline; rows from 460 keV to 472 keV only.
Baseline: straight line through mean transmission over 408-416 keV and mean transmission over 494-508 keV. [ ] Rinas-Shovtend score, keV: 467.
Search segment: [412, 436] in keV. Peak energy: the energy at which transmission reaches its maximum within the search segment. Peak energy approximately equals 425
